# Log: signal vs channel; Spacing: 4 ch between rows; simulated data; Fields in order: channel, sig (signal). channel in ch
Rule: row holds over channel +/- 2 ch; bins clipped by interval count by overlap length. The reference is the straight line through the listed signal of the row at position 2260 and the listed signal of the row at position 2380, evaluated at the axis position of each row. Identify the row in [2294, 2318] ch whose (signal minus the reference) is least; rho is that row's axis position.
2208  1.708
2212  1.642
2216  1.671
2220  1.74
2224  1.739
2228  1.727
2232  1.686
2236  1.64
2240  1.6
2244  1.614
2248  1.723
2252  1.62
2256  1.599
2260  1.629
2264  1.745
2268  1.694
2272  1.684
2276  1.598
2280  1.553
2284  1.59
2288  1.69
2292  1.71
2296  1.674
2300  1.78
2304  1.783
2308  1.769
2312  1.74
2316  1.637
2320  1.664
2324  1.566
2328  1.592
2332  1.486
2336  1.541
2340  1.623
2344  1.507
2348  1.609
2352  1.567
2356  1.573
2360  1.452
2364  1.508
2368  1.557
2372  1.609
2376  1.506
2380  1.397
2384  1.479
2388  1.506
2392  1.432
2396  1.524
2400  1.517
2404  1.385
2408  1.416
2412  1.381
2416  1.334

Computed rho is 2296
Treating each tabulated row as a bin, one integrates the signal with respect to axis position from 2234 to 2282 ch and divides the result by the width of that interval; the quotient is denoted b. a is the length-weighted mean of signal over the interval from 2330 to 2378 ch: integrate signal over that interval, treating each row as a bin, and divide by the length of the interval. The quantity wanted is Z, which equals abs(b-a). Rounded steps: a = 1.54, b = 1.642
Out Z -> 0.10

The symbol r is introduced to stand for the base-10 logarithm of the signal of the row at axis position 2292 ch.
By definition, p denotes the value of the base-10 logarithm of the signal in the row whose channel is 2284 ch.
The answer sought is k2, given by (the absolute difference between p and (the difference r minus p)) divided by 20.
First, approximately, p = 0.201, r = 0.233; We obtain 0.008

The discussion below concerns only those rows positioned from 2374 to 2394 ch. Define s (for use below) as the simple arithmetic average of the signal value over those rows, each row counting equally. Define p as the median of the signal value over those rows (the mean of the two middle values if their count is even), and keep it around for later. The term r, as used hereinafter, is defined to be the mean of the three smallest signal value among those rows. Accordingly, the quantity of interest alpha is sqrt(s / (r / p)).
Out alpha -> 1.23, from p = 1.48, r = 1.44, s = 1.46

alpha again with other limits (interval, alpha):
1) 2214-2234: 1.32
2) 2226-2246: 1.29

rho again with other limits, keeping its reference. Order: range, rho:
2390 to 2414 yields 2404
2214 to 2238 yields 2216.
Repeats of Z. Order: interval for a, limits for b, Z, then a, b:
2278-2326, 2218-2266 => 0.01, 1.68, 1.672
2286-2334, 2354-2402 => 0.17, 1.67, 1.505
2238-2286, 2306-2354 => 0.03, 1.64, 1.608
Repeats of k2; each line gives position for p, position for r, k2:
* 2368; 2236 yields 0.008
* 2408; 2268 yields 0.004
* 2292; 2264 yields 0.011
